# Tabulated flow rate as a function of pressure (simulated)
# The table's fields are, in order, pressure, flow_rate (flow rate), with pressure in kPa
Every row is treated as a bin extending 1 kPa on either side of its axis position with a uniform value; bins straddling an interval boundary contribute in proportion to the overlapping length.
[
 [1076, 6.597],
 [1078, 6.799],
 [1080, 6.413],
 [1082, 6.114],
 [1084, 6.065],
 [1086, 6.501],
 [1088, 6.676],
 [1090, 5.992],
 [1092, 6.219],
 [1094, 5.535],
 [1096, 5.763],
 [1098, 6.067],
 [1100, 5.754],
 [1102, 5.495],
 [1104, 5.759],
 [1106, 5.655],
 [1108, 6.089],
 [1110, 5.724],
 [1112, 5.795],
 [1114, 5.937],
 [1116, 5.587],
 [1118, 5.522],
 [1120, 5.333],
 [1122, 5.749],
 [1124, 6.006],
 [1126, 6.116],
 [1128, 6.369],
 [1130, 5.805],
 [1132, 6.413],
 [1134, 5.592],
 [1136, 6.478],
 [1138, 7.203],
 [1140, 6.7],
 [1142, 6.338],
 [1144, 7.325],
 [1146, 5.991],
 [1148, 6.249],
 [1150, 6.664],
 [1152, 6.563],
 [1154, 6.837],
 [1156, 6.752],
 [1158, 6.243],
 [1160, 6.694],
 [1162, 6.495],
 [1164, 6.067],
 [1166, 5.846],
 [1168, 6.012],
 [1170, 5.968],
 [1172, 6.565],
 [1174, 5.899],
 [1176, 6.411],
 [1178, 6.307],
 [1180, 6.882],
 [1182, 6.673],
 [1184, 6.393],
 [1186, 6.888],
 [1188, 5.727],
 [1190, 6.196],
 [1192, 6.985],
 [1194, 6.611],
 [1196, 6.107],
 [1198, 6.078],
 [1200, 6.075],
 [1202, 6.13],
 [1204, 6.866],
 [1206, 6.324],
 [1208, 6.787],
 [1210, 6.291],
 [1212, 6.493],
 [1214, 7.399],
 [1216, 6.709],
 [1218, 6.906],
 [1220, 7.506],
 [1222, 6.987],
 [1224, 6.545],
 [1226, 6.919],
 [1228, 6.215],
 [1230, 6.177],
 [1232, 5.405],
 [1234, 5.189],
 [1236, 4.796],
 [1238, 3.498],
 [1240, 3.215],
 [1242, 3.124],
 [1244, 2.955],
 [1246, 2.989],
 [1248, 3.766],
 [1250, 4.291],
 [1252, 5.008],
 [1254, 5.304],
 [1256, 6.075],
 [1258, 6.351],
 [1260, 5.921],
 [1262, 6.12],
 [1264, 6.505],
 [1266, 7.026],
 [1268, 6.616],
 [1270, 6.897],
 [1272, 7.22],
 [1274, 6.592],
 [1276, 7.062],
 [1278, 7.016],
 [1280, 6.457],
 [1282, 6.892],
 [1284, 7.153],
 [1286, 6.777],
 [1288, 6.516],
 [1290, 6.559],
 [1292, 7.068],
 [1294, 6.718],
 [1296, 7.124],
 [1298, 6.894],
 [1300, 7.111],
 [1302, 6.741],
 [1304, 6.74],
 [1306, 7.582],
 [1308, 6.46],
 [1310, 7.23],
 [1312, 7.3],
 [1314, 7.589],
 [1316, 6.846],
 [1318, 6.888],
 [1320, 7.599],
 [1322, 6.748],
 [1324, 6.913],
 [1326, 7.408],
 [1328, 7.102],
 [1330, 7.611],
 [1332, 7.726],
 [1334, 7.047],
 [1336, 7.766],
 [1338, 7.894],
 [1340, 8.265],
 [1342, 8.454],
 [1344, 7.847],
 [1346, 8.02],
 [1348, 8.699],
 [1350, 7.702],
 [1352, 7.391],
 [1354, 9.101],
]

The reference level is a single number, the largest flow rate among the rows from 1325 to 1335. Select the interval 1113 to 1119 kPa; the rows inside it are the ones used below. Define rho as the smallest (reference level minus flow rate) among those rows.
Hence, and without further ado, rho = 1.8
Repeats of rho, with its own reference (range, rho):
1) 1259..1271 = 0.7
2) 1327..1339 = -0.2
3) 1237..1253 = 2.7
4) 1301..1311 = 0.1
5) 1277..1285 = 0.6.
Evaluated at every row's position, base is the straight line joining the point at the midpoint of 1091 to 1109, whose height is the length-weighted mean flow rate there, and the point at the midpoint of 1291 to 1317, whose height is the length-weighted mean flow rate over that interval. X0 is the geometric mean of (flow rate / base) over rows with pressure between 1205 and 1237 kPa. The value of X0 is 0.97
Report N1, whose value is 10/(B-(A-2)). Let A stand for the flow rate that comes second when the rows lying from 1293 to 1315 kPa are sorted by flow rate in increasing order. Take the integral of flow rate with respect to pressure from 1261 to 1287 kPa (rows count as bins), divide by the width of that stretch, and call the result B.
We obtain 4.8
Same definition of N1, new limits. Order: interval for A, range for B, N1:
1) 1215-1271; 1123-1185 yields 1.9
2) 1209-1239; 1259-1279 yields 2.6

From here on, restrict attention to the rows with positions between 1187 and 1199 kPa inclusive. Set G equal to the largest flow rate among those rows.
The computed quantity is 6.985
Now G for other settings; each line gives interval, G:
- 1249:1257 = 6.075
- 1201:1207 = 6.866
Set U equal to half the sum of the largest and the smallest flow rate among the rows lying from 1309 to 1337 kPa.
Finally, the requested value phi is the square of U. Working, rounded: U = 7.3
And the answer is 53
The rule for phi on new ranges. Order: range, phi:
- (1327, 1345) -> 60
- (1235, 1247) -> 15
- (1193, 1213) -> 42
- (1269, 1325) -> 49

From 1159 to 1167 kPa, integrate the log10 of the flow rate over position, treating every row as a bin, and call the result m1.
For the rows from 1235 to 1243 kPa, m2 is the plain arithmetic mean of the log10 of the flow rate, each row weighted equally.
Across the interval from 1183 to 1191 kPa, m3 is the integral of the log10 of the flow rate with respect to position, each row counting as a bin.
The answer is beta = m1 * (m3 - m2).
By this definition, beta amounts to 37.2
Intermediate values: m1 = 6.38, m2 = 0.56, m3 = 6.39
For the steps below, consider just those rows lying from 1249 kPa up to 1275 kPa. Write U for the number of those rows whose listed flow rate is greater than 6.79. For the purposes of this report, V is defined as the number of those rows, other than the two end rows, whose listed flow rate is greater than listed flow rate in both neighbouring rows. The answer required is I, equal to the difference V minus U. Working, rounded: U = 3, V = 3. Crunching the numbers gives 0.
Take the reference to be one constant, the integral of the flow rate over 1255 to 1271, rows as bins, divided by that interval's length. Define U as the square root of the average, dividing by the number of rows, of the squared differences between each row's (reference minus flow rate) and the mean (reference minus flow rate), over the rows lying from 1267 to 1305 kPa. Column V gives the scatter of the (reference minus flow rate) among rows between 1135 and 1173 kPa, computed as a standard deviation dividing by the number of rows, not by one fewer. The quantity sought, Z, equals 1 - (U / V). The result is 0.4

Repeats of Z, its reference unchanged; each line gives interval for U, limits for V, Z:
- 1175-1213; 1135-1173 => 0.1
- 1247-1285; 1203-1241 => 0.2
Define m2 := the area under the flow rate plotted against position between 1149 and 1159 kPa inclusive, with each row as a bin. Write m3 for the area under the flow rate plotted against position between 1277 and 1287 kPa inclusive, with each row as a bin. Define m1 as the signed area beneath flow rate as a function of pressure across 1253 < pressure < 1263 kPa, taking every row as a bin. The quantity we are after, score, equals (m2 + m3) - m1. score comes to 75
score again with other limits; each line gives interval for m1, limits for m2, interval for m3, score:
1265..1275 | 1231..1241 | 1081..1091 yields 38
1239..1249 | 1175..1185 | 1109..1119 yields 90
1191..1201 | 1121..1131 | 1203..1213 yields 62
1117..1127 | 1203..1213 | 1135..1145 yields 76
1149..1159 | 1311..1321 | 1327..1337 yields 81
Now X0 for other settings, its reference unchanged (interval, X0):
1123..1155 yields 1.06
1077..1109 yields 1.05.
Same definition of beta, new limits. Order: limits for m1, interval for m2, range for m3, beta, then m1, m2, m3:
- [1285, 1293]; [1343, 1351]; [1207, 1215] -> 37.9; 6.62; 0.91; 6.62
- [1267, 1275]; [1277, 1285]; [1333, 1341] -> 41.8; 6.67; 0.84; 7.11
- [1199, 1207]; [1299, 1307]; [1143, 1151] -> 36.4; 6.42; 0.85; 6.52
